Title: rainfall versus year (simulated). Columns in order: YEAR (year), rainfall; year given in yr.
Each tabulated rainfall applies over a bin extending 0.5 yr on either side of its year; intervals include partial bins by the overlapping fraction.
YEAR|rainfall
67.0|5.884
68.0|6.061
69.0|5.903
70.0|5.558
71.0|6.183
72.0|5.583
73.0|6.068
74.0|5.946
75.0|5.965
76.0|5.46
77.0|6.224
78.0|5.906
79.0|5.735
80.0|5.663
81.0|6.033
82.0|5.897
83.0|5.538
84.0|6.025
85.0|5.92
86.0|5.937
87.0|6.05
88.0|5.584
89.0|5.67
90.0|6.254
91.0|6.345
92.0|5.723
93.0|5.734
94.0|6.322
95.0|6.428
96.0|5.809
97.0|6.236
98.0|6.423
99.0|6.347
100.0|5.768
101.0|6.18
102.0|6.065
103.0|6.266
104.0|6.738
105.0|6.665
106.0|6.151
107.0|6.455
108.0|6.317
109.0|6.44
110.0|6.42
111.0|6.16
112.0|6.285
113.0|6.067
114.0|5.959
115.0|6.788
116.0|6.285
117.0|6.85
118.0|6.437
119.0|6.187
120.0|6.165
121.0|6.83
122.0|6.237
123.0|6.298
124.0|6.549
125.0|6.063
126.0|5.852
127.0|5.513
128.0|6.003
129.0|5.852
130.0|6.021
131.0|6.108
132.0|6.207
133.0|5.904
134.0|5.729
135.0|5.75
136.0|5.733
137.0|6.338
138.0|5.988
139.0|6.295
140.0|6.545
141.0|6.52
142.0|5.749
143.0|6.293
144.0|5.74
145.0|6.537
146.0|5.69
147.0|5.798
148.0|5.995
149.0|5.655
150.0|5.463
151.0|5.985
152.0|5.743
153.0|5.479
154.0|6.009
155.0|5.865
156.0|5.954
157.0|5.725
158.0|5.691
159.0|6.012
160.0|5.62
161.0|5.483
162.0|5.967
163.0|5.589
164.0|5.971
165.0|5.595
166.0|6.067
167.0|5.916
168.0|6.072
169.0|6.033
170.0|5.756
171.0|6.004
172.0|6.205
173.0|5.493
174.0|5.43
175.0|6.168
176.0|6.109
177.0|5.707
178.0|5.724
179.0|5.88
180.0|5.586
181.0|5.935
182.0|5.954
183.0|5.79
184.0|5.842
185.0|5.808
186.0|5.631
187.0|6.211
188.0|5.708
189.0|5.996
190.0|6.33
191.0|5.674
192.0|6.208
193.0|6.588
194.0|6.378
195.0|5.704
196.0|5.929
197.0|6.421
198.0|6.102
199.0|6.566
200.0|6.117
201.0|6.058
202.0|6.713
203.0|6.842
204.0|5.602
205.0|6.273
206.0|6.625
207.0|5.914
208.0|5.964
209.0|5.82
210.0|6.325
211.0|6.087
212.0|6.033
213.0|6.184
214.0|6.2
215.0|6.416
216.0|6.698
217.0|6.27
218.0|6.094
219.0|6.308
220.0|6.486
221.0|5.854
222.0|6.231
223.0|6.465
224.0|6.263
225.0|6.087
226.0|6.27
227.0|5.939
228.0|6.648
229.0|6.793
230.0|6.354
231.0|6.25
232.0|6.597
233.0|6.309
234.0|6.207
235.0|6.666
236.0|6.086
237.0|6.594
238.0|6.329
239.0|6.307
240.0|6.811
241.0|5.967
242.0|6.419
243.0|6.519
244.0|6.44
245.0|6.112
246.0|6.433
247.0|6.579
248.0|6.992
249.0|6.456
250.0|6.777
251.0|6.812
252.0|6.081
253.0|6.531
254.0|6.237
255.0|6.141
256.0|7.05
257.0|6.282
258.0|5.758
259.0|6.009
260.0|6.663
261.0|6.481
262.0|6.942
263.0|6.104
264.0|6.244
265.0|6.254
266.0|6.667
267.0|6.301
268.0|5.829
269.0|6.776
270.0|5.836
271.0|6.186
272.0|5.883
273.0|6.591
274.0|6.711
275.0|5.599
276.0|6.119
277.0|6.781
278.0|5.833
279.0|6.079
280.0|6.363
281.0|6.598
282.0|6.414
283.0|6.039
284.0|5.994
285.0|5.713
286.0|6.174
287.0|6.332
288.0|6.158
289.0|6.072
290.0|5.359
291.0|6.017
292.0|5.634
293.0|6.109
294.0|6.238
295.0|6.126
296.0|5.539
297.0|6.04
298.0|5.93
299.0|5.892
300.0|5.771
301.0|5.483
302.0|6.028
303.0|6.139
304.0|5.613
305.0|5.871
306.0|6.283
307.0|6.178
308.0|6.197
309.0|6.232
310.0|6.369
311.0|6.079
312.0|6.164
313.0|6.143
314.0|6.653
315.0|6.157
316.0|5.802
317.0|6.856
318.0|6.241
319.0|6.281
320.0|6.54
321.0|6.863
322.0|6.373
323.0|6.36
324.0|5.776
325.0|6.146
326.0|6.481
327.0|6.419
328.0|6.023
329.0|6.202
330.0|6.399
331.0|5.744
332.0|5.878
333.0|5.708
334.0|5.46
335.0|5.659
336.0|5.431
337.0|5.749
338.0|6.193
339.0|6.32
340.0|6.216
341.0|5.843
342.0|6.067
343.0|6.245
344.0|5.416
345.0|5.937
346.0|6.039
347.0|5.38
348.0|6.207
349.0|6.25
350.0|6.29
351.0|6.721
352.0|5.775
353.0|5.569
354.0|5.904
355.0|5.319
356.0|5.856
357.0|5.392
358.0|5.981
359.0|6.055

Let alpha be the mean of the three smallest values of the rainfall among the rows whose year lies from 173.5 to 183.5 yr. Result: 5.57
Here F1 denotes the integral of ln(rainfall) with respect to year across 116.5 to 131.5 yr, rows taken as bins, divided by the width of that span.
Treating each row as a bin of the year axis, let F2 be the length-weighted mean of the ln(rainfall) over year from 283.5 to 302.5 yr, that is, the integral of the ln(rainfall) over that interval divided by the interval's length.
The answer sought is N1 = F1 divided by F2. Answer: 1.02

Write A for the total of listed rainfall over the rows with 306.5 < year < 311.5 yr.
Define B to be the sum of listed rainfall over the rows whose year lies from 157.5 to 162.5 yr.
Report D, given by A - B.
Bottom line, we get 2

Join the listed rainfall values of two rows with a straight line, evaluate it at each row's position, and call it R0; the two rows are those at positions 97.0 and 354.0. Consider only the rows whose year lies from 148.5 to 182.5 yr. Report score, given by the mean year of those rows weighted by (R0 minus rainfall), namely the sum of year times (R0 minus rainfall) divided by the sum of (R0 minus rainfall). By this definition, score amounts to 163.8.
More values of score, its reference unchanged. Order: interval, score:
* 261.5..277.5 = 268.8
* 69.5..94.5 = 80.8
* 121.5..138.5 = 132.0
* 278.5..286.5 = 280.8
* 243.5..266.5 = 254.5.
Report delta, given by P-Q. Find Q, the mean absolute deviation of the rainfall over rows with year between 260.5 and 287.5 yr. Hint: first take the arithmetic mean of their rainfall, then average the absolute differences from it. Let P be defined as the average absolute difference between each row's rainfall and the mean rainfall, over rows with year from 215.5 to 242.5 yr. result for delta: -0.087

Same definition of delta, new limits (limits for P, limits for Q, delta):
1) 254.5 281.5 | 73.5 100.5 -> 0.090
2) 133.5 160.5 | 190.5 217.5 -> -0.013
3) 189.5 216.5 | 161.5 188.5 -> 0.083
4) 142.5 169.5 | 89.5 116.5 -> -0.005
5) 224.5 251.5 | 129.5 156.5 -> -0.019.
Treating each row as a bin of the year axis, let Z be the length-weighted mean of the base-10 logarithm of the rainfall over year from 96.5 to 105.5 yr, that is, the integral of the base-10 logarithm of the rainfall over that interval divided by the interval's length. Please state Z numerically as 0.799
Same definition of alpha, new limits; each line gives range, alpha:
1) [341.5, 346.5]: 5.80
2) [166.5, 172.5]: 5.89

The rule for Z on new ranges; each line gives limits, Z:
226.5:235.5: 0.807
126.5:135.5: 0.770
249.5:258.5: 0.806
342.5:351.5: 0.781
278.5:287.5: 0.791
